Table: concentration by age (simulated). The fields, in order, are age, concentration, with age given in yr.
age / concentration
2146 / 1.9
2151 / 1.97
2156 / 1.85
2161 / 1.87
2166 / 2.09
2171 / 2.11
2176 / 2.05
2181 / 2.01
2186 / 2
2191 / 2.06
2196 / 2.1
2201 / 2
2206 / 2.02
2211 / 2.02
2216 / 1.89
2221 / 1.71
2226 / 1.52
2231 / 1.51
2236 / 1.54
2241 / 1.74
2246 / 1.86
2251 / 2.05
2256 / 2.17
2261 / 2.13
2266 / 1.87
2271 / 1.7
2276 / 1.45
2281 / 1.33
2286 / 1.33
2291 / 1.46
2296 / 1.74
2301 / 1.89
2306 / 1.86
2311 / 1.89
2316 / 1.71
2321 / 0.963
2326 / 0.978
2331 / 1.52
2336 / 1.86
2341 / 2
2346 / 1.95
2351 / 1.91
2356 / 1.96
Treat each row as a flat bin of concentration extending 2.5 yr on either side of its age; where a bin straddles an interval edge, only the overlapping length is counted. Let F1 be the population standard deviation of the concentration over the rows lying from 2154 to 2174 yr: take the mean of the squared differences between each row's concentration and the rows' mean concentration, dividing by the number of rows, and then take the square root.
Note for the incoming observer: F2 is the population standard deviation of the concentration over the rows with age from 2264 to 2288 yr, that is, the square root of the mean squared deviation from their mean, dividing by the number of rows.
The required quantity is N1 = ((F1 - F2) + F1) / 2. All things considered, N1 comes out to 0.01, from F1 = 0.12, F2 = 0.215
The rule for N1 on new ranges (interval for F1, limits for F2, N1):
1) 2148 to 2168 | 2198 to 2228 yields 0.00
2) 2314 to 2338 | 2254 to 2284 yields 0.21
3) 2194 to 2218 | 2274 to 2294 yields 0.04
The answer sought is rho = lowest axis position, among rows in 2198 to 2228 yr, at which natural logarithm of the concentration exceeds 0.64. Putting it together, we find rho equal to 2201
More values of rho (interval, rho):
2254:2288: 2256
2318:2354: 2341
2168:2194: 2171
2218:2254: 2251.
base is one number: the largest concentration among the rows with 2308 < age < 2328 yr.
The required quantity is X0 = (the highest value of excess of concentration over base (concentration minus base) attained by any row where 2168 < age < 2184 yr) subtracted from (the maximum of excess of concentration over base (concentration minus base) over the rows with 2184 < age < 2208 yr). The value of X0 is -0.01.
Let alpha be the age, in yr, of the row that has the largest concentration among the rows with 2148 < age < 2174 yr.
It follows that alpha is 2171 yr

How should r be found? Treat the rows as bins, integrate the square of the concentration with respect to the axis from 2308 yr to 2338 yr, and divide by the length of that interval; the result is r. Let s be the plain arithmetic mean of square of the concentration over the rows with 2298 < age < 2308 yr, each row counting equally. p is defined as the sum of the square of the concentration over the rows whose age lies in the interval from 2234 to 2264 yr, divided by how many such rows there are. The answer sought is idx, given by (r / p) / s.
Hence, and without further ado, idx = 0.18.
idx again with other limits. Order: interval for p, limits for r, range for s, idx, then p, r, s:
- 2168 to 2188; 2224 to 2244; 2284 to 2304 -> 0.23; 4.2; 2.5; 2.6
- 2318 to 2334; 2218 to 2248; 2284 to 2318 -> 0.67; 1.4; 2.7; 2.9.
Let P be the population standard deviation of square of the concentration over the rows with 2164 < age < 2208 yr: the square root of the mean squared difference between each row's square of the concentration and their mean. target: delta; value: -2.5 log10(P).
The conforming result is 1.9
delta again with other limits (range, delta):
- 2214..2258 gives 0.2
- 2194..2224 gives 0.8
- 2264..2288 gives 0.4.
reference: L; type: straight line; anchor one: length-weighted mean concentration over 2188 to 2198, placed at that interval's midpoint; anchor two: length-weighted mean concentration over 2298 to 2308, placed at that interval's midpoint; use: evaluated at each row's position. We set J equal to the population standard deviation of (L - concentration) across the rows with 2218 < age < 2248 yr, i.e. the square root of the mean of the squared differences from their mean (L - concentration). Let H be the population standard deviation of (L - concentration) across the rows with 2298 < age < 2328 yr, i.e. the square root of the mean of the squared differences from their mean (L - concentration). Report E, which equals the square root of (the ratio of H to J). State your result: 1.7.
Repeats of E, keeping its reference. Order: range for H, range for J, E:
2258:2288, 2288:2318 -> 1.3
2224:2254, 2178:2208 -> 2.3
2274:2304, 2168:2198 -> 2.3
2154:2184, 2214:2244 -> 0.9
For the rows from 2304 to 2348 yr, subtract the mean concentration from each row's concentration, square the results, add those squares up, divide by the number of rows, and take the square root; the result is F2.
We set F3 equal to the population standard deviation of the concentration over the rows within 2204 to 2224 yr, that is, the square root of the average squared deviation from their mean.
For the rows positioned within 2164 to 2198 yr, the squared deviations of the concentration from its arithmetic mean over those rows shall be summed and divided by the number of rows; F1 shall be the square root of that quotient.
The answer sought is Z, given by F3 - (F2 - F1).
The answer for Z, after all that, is -0.21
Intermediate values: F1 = 0.04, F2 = 0.38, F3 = 0.13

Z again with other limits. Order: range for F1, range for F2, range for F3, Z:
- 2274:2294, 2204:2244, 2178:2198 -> -0.10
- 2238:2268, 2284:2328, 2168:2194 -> -0.16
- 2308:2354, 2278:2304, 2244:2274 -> 0.32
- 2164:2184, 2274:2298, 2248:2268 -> 0.00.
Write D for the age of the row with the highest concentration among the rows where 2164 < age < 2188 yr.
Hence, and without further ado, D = 2171 yr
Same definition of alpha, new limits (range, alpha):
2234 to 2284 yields 2256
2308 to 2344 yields 2341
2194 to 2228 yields 2196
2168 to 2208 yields 2171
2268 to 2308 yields 2301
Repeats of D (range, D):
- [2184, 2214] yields 2196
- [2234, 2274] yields 2256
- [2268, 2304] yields 2301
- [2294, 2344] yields 2341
